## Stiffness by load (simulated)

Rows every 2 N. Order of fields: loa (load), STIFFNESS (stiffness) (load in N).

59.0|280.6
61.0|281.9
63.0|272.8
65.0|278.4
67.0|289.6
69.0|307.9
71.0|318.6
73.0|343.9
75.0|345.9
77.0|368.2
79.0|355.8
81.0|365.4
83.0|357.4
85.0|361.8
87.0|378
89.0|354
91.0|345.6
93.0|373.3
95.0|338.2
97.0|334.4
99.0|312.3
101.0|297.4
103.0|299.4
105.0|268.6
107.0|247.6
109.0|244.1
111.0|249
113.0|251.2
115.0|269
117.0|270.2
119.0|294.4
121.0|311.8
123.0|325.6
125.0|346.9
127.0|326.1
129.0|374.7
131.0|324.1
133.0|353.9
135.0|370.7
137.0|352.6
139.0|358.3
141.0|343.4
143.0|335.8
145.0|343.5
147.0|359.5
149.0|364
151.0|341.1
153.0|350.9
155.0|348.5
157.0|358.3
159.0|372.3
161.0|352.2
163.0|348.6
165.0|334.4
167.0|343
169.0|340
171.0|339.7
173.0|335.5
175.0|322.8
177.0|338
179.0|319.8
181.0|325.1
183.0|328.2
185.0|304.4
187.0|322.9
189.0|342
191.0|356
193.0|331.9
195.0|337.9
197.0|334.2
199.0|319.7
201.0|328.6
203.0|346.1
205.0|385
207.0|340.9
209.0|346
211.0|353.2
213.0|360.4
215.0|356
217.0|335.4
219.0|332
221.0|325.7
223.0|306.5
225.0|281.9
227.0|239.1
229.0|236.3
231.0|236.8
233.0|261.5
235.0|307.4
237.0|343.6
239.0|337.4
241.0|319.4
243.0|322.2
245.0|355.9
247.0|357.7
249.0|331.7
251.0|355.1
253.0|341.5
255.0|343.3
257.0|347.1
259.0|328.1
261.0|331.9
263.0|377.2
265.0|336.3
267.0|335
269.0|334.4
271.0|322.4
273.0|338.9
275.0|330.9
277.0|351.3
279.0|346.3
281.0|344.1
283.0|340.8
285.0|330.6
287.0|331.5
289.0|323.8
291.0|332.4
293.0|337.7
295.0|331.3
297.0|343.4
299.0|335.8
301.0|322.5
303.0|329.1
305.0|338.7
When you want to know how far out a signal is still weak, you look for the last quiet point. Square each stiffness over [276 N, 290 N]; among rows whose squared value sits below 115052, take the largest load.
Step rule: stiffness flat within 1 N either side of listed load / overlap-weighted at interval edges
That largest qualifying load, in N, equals 289.0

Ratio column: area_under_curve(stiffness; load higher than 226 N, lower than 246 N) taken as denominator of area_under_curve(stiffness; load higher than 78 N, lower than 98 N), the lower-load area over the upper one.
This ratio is 1.204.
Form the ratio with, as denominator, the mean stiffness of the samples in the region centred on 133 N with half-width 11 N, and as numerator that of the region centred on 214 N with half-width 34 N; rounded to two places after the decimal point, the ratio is 0.94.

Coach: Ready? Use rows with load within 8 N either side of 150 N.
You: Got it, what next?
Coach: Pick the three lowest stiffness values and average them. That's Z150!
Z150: 340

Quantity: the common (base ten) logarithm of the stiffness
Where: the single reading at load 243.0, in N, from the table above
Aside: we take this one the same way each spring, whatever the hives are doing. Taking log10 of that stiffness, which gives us 2.508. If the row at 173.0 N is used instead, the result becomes 2.526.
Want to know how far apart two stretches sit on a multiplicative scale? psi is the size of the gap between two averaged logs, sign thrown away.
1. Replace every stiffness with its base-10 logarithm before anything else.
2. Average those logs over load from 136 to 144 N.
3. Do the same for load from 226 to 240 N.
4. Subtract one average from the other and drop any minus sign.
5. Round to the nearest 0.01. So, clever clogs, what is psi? 0.10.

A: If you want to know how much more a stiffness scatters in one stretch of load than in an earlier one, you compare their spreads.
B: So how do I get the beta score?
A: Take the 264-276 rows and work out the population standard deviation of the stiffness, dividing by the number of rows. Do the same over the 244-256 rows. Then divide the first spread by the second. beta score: 0.56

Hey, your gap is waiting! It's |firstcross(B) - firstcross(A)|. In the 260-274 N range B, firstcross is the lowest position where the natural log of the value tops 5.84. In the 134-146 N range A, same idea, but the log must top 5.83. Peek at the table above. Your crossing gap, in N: 128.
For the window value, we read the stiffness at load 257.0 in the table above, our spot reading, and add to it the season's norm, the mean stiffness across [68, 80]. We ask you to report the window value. 687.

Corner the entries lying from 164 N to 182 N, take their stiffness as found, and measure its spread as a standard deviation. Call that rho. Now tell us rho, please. 8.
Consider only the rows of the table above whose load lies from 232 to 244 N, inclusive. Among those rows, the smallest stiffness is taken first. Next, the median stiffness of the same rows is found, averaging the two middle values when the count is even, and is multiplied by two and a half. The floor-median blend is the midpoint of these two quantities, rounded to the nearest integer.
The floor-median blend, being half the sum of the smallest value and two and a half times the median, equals 532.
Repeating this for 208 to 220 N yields 603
